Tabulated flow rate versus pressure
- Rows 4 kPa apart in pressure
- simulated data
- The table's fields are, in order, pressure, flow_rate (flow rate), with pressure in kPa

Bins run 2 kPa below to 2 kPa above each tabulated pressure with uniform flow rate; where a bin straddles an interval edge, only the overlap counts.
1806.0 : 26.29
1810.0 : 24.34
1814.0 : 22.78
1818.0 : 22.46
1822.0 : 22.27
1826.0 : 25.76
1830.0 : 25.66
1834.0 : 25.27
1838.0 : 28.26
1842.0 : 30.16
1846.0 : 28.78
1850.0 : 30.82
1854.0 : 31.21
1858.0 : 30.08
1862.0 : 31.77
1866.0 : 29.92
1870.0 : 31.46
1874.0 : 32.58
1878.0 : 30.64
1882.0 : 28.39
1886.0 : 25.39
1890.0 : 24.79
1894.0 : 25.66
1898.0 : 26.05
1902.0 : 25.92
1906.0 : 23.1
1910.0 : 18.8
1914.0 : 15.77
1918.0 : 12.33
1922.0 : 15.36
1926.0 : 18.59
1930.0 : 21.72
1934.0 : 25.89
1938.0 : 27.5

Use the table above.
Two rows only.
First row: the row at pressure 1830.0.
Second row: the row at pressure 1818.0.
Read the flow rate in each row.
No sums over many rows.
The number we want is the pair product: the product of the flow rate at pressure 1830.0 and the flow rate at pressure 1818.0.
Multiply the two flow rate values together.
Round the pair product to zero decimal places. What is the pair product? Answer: 576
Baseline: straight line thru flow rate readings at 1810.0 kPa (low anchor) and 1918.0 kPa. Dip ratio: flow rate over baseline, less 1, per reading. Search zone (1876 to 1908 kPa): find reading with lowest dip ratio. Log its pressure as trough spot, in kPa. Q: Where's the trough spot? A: 1886.0 kPa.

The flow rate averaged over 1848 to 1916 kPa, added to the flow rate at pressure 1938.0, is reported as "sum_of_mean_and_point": 55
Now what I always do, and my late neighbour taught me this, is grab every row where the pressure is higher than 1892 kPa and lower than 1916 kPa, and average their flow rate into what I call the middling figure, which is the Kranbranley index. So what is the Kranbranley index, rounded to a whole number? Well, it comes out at 23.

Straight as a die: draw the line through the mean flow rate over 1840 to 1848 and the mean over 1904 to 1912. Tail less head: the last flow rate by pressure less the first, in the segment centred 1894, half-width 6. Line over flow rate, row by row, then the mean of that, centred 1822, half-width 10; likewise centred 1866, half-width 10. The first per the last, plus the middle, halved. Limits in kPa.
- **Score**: 1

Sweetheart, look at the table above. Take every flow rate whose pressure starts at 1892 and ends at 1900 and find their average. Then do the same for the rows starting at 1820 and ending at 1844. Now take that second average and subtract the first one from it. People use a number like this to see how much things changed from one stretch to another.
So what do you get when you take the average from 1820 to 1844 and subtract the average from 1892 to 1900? 0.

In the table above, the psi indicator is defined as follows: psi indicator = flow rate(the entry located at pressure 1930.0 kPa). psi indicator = 21.72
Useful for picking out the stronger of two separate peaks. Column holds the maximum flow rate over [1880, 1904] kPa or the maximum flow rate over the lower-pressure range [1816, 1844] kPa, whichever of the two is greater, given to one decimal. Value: 30.2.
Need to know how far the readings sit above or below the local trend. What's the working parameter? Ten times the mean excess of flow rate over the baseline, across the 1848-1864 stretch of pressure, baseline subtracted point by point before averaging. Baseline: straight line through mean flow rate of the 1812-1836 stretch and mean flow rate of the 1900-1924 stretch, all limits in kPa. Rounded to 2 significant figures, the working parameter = 89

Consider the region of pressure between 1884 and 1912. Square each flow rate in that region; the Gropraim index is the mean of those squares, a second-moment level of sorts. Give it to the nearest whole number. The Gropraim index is 594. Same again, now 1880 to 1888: 725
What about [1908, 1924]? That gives 248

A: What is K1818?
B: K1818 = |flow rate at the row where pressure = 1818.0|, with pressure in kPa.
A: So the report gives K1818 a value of 22.5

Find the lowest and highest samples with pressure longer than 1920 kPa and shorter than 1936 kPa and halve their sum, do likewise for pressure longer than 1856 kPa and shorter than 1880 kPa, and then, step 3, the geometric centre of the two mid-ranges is 25.4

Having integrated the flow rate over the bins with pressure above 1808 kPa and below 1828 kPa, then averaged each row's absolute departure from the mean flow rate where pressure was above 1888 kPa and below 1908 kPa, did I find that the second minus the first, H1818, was -470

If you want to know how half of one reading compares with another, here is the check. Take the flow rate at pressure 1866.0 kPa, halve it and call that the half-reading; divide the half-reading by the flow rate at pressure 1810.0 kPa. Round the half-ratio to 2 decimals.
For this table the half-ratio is 0.61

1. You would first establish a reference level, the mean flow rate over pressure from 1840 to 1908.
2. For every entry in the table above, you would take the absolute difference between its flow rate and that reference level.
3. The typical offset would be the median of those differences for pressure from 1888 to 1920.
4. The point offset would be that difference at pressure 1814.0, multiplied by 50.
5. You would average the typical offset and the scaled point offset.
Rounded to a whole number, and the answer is 149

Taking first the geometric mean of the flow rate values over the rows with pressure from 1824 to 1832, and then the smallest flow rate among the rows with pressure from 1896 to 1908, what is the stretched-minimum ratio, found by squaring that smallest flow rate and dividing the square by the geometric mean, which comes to 21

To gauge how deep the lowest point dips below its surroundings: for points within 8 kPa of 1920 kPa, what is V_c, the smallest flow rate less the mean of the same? -3.2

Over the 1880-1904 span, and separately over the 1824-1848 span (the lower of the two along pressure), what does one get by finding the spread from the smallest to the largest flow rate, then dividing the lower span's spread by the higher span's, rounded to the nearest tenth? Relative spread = 1.4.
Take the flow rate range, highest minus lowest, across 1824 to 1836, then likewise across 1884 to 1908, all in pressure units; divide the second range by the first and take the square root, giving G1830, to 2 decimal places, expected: 2.45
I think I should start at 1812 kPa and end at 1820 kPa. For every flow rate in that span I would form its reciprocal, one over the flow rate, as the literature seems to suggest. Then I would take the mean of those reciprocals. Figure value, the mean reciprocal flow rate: 0.044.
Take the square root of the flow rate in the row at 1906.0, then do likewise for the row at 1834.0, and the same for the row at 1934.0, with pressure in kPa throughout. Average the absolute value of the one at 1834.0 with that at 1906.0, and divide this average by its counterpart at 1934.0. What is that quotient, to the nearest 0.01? 0.97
